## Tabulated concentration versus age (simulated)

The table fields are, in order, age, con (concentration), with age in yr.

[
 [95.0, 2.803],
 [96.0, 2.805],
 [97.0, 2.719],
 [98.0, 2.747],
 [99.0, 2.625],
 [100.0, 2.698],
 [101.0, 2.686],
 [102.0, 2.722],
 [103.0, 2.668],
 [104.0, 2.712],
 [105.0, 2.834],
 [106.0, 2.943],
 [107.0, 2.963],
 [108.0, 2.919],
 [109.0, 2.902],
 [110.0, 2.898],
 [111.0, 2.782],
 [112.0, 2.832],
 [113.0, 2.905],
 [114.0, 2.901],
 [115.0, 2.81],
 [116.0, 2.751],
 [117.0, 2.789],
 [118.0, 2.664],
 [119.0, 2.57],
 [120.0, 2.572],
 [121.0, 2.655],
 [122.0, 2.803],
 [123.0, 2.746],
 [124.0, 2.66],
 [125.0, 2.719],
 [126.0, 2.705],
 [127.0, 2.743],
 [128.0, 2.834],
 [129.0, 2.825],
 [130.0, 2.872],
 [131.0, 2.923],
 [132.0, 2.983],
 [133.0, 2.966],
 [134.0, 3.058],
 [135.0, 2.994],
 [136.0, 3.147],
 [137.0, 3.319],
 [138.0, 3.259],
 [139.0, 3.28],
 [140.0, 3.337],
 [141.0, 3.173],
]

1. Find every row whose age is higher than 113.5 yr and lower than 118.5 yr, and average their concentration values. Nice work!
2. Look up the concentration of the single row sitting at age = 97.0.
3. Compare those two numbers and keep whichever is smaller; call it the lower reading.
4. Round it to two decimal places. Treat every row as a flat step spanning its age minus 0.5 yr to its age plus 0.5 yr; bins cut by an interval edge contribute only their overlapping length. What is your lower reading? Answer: 2.72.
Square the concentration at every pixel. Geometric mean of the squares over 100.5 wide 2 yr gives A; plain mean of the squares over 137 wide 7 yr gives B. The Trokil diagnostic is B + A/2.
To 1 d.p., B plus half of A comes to 13.9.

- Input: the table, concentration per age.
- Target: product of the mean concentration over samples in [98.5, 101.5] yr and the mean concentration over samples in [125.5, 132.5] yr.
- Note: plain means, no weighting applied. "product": 7.58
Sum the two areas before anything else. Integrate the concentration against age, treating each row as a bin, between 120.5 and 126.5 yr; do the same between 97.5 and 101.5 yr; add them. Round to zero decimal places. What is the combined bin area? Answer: 27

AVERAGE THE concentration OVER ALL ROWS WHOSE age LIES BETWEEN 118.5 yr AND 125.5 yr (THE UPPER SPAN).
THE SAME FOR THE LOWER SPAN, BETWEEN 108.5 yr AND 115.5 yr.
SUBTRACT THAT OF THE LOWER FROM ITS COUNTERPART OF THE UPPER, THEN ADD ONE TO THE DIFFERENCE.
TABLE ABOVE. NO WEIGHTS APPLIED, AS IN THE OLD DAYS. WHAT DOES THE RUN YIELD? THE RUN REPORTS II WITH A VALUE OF 0.81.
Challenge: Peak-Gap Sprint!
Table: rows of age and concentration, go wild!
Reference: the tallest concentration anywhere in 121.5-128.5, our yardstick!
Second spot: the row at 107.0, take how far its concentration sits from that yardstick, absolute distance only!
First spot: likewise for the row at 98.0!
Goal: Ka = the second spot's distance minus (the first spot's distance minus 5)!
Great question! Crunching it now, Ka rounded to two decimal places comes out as 5.04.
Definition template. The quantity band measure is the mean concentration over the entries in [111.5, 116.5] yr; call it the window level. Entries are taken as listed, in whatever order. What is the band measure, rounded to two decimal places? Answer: 2.84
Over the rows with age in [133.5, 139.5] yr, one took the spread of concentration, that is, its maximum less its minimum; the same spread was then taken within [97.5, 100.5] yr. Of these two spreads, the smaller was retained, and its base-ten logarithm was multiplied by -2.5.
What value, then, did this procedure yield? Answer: 2.28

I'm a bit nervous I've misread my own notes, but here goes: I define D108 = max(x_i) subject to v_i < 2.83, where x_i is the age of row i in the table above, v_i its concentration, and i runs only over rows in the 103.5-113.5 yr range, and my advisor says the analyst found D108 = 111.0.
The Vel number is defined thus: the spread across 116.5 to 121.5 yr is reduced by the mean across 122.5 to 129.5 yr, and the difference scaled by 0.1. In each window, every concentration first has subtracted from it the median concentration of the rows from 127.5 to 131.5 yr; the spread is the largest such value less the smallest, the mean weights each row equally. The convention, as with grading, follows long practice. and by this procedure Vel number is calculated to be 0.032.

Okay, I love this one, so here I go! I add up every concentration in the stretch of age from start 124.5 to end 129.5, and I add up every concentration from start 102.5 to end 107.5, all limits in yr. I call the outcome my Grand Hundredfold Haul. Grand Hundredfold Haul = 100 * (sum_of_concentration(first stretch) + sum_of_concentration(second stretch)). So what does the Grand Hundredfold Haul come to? 2795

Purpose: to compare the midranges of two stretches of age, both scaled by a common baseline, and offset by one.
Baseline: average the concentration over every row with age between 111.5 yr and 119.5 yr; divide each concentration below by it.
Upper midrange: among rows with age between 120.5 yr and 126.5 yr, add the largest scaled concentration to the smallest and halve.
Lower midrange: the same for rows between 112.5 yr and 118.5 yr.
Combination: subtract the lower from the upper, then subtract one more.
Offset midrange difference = -1.02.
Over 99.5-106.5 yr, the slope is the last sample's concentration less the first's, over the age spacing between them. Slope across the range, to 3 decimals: 0.041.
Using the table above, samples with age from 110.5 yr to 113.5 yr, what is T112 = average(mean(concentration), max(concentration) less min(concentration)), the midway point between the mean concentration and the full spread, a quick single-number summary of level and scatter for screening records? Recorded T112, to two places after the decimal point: 1.48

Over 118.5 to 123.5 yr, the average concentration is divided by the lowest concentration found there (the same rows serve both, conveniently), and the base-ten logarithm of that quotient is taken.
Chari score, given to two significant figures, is 0.016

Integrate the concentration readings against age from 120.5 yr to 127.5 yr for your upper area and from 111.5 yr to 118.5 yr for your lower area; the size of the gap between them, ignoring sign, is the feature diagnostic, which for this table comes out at 0.62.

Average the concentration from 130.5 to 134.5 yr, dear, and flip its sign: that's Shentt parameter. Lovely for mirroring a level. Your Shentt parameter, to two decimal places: -2.98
